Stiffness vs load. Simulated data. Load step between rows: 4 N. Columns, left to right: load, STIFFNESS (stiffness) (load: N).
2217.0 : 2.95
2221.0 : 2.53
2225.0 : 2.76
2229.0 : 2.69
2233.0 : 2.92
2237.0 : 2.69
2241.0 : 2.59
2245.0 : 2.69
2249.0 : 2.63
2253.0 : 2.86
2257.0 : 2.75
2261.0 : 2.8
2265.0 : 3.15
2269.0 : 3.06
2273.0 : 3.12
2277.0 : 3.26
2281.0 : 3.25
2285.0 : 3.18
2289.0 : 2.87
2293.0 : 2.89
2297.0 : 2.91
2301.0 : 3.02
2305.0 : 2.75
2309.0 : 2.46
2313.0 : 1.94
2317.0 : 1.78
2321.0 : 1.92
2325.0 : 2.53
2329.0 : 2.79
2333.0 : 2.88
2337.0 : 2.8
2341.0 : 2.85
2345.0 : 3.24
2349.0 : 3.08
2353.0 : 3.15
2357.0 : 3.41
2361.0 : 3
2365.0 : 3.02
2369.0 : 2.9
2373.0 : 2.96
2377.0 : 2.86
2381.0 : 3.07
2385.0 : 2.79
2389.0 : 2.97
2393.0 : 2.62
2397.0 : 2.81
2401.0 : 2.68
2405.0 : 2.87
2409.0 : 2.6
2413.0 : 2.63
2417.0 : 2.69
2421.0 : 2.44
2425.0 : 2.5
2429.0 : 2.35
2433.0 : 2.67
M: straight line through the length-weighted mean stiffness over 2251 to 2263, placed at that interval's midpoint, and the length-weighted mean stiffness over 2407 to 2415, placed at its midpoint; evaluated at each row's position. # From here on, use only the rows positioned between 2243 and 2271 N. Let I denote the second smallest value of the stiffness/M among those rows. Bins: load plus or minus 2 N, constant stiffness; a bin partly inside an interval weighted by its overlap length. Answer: 0.95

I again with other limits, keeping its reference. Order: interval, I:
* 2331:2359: 1.06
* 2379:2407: 1.02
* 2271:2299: 1.05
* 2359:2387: 1.08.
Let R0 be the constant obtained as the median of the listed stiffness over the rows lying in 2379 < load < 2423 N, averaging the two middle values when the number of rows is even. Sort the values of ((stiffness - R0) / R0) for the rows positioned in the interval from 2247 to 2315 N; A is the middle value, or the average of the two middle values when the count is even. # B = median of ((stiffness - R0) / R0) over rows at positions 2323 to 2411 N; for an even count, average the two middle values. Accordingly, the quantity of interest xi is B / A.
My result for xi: 0.9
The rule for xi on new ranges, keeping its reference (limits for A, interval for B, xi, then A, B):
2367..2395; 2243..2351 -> 0.8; 0.08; 0.063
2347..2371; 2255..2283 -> 1.2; 0.13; 0.160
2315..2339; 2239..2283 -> -5.7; -0.01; 0.063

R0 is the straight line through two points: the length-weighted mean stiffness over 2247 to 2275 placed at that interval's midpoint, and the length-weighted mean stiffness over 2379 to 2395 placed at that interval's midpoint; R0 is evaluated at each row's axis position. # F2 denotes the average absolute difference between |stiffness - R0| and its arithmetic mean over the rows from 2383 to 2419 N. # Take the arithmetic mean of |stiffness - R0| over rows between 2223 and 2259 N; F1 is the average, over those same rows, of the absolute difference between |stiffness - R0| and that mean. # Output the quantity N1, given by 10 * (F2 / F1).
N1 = 9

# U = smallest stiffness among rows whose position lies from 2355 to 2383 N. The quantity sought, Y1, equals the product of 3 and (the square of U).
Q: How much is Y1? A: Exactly 24.5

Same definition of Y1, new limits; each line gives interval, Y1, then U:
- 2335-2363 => 23.5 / 2.8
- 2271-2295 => 24.7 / 2.87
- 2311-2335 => 9.5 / 1.78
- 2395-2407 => 21.5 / 2.68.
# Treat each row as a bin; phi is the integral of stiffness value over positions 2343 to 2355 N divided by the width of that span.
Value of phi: 3.2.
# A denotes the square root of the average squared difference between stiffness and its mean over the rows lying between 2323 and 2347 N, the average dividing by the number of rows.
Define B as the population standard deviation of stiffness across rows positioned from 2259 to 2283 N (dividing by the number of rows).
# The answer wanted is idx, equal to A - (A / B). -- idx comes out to -1.1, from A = 0.21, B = 0.154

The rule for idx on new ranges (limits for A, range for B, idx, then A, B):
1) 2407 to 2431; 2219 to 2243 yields -0.8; 0.12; 0.125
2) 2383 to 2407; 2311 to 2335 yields -0.1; 0.12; 0.442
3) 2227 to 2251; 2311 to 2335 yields -0.1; 0.10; 0.442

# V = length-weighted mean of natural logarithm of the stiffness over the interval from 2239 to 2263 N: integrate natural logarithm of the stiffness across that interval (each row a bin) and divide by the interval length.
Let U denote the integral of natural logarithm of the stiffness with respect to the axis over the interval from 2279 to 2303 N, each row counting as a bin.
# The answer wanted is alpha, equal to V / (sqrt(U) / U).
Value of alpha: 5.15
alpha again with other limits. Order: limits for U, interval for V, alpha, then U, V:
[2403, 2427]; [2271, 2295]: 5.42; 23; 1.13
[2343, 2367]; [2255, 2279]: 5.79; 28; 1.10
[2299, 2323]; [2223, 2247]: 4.44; 20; 1.00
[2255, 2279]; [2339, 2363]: 5.85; 27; 1.14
